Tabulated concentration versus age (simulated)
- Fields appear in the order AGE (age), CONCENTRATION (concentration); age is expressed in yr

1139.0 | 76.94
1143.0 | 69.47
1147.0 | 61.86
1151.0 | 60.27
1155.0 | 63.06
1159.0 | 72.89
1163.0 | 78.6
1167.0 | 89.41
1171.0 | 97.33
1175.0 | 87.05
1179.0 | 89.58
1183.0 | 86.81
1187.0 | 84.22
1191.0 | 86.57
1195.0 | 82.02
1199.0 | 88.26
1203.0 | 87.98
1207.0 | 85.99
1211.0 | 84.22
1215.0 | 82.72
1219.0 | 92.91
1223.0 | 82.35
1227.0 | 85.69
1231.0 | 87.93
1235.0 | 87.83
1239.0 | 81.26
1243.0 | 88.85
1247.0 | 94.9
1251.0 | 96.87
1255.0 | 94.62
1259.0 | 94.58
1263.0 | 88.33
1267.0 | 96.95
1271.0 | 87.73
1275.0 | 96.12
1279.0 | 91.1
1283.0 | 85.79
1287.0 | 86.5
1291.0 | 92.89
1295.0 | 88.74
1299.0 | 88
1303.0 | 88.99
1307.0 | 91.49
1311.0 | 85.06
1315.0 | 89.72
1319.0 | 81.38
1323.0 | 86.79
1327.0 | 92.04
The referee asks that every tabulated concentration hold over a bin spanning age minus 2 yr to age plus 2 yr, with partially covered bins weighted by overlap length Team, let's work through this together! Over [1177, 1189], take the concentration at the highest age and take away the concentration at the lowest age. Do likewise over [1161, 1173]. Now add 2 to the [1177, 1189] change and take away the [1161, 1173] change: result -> -22.1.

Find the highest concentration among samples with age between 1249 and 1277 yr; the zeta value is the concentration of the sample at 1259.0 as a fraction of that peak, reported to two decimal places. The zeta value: 0.98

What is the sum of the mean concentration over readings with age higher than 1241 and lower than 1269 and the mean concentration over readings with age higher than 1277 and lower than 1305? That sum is 182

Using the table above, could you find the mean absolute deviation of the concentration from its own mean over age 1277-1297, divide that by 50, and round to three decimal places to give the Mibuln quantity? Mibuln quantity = 0.048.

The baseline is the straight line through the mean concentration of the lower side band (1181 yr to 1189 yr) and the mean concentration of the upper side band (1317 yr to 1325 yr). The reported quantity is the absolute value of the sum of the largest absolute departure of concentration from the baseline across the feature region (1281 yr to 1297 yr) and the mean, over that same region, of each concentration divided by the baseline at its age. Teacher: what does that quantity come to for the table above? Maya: 10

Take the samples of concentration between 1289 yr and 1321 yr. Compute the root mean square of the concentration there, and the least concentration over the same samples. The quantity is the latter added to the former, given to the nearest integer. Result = 170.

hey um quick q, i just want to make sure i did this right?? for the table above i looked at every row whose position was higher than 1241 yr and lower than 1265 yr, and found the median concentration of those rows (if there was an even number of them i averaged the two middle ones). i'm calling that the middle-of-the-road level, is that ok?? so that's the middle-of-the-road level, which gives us 95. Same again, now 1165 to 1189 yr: 88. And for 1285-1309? 89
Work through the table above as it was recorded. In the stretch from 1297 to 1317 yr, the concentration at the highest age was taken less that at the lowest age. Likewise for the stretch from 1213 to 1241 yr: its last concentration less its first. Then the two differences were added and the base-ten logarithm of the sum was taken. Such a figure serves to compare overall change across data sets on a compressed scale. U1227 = -0.6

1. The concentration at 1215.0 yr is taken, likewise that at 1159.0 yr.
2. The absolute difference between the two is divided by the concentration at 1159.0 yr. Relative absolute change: 0.13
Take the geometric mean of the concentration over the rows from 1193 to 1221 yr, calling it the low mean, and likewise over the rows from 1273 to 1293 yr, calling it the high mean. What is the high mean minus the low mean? 4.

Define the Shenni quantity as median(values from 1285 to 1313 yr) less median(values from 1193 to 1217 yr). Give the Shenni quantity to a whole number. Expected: 4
